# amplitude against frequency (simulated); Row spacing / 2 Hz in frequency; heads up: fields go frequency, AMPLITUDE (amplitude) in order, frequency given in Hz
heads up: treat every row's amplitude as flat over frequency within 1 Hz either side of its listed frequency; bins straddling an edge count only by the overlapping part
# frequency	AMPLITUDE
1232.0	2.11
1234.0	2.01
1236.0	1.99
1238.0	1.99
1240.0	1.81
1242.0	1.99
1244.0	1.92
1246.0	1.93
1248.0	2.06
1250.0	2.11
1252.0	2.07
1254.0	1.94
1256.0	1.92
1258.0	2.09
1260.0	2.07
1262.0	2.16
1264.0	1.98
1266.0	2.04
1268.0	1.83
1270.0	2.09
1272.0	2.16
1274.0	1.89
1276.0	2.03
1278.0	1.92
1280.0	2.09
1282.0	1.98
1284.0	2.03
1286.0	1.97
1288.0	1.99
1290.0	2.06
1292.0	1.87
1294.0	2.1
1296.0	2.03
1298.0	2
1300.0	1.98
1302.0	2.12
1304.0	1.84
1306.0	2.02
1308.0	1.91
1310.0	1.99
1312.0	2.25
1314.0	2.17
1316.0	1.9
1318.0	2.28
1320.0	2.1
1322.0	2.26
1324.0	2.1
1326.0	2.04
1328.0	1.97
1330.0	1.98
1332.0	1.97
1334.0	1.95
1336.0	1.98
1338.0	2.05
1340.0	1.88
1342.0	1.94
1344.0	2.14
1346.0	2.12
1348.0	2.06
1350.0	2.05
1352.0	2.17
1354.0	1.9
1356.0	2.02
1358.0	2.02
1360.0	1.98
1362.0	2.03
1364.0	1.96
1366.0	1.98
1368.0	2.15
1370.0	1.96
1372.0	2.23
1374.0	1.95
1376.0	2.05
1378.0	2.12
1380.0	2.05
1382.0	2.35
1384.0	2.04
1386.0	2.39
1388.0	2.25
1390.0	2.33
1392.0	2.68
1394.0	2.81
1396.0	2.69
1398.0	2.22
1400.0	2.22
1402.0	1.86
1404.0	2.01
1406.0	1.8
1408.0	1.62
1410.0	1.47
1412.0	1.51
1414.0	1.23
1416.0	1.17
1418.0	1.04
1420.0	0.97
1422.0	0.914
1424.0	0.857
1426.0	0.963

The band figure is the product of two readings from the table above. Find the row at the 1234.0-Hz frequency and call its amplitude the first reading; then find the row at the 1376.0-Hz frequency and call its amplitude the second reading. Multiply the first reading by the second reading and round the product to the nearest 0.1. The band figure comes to 4.1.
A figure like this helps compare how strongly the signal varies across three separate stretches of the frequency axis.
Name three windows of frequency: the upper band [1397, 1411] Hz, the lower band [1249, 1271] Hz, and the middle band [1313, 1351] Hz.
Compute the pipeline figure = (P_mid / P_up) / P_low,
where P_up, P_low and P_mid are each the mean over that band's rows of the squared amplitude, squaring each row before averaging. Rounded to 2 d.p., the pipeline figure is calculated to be 0.28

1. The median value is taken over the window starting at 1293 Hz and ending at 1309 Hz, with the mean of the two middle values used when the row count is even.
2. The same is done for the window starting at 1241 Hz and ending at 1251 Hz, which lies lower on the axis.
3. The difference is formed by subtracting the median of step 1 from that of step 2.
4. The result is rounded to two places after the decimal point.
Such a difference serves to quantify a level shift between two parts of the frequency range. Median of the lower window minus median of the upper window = -0.02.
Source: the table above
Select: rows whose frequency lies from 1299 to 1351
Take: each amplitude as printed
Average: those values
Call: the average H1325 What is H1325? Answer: 2.04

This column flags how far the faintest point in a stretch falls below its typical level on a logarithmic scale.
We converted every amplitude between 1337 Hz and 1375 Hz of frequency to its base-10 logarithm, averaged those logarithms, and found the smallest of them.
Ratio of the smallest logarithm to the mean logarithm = 0.892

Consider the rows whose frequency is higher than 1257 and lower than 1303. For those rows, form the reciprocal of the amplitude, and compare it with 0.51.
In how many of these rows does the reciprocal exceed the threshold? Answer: 4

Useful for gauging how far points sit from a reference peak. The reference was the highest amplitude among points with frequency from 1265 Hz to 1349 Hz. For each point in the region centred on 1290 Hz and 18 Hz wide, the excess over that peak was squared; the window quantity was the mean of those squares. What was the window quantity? 0.080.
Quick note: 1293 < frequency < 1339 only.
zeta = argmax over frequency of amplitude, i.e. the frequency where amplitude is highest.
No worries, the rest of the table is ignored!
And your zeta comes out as 1318.0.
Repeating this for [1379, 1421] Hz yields 1394.0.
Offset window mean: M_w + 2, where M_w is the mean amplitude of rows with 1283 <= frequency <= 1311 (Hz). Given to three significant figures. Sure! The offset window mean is 3.99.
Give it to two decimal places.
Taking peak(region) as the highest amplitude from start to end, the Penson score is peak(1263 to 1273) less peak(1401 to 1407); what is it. 0.15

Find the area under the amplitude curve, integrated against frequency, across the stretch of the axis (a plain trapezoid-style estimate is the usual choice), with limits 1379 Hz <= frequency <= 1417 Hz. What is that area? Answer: 77.4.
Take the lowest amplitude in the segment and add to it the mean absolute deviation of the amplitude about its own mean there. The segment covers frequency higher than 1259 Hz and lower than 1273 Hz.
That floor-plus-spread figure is 1.91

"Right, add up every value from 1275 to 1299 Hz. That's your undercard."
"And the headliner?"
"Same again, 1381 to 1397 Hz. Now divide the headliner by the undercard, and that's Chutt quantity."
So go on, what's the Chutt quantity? 0.8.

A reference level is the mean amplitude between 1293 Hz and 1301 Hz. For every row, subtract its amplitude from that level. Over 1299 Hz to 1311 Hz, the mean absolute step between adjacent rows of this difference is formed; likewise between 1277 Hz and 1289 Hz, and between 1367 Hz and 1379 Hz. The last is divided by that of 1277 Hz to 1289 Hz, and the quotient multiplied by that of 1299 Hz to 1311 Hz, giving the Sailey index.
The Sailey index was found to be 0.35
